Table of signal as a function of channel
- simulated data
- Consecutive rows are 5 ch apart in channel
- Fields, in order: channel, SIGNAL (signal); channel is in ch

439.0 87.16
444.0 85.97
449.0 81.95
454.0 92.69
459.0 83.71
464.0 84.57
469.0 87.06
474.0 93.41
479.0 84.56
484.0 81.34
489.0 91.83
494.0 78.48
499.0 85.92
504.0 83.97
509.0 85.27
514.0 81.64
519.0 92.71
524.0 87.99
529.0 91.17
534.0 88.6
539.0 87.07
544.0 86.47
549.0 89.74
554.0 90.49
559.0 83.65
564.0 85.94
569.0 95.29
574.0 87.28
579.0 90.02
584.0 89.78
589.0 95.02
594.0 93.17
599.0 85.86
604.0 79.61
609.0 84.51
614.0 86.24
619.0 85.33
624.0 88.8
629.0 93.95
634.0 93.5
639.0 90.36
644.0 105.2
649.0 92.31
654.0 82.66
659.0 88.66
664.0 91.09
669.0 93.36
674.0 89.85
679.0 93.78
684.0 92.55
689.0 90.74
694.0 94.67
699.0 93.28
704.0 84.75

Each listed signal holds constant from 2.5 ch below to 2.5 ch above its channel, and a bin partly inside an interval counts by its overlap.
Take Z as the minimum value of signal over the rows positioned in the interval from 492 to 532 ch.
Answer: 78.48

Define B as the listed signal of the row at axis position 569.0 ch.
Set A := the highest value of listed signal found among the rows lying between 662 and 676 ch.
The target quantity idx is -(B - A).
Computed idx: -2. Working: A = 93.36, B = 95.29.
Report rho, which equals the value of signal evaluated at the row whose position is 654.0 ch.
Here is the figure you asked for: 82.66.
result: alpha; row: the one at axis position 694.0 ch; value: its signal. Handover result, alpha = 94.67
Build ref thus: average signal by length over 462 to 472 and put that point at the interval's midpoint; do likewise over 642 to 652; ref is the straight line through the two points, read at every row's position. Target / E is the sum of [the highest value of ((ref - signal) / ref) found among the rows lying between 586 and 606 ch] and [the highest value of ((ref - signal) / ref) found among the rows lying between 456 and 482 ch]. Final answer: 0.189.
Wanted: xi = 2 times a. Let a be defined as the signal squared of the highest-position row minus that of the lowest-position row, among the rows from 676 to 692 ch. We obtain -1122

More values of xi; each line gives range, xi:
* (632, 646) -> 4650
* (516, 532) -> -566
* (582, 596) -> 1240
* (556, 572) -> 4166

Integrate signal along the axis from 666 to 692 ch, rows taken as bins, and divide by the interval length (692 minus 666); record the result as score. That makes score 92.1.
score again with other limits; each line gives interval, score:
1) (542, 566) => 87.3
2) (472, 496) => 85.9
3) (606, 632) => 87.7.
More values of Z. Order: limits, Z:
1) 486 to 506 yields 78.48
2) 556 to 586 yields 83.65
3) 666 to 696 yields 89.85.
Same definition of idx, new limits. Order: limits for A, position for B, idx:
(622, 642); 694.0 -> -1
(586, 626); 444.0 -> 9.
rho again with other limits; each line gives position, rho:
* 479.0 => 84.56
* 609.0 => 84.51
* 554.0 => 90.49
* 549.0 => 89.74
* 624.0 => 88.8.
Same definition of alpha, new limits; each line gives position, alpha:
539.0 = 87.07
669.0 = 93.36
